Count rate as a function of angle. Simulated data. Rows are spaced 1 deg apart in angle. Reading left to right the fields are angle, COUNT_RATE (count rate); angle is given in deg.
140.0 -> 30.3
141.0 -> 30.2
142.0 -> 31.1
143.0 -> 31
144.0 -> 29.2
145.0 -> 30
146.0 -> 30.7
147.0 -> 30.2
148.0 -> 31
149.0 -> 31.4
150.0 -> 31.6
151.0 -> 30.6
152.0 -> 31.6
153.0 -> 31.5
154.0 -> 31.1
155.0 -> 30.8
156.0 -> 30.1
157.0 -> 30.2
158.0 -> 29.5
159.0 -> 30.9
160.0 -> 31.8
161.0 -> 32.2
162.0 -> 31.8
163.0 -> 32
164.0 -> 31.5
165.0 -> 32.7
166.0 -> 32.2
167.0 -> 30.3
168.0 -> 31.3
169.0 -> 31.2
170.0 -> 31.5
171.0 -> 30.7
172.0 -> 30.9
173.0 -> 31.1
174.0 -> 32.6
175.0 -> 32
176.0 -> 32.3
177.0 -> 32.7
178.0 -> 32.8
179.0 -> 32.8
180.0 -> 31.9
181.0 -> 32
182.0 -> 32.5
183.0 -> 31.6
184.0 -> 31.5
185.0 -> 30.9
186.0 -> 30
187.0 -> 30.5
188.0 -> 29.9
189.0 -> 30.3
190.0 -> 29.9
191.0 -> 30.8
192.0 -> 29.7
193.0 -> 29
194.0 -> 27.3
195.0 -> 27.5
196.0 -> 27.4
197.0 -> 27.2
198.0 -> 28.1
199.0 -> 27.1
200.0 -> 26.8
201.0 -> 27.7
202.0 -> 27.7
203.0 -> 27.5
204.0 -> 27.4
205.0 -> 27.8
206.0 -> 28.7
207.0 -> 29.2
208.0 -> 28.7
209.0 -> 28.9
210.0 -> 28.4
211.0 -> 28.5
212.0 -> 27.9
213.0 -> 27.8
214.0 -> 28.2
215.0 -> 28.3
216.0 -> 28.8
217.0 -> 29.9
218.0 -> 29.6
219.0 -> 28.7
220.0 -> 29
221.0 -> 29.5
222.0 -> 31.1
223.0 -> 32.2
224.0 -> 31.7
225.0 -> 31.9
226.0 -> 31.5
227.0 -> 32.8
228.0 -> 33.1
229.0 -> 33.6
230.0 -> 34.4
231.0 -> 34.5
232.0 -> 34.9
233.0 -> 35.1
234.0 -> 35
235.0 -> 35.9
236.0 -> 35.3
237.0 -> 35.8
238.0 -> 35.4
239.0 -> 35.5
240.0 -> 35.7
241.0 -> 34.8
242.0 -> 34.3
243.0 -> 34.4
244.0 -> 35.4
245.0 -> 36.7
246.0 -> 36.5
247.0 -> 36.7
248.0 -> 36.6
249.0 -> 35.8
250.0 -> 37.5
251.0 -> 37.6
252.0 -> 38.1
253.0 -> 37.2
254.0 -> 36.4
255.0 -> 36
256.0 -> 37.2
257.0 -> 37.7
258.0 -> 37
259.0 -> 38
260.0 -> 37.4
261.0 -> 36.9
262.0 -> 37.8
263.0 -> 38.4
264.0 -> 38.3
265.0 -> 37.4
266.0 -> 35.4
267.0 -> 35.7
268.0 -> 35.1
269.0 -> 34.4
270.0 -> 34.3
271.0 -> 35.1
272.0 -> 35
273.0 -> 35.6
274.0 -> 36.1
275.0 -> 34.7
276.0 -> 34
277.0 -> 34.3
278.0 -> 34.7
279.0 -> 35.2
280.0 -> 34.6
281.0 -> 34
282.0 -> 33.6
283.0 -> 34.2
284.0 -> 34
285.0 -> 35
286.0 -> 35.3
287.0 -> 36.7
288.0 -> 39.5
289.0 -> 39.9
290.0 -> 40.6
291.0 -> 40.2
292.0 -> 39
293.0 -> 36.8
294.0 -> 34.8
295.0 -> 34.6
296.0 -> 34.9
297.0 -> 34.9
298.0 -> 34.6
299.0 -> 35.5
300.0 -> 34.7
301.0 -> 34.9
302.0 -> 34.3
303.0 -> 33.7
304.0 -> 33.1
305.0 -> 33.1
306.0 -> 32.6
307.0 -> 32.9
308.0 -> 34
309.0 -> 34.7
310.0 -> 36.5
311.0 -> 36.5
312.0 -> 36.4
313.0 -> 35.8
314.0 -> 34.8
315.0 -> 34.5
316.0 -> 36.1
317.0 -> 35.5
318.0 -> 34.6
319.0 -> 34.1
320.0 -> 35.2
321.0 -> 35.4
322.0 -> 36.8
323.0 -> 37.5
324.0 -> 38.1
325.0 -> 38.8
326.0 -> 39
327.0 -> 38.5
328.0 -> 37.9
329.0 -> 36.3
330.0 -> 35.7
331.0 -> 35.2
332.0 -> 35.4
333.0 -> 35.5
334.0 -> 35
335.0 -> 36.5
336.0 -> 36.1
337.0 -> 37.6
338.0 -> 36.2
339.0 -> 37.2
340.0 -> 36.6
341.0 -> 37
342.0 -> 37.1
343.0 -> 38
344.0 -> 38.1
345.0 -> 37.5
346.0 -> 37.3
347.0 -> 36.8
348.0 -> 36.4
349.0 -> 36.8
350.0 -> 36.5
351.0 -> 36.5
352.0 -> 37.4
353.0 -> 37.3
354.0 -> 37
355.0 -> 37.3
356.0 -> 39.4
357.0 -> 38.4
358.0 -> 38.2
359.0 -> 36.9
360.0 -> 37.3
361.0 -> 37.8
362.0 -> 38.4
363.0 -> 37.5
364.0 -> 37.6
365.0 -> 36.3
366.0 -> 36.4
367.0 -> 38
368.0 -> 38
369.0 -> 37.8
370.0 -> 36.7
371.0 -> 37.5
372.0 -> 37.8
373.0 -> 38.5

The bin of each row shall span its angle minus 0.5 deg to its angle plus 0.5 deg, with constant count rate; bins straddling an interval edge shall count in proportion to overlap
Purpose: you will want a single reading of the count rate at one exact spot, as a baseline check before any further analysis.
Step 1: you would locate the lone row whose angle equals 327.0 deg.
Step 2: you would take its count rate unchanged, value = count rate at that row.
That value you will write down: 38.5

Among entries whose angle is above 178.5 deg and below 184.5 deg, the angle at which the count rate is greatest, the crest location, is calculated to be 179.0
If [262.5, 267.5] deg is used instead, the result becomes 263.0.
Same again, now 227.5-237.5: 235.0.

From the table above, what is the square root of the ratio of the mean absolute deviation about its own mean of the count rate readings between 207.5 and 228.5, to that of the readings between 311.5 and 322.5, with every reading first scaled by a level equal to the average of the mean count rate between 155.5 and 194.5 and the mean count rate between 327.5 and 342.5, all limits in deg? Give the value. 1.48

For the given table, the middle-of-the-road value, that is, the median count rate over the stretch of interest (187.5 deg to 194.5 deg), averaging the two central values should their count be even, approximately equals 29.9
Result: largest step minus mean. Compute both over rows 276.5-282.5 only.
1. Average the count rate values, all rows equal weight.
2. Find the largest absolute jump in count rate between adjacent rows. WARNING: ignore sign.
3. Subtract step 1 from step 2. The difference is -34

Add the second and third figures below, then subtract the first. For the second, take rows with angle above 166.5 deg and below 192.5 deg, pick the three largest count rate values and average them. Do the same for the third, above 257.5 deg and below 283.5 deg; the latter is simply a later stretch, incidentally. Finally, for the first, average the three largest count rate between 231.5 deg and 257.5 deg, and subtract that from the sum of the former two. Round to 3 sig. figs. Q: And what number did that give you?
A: 33.2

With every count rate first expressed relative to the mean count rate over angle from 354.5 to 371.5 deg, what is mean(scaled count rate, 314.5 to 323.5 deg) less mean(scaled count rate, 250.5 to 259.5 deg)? -0.05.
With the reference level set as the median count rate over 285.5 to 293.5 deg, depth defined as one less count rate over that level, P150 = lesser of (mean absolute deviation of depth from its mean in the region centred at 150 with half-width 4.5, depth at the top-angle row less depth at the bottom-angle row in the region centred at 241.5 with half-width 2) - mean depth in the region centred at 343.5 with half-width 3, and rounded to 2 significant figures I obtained -0.034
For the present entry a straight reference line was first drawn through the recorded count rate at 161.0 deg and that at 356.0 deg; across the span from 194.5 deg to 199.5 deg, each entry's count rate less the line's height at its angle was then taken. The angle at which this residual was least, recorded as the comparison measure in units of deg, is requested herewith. 199.0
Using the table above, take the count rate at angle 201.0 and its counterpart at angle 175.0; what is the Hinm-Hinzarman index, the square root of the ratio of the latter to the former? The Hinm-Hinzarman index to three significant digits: 1.07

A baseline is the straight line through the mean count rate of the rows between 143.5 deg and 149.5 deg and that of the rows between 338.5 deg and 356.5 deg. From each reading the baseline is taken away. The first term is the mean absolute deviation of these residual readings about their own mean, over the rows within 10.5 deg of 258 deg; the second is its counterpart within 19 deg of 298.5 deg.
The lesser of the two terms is 0.80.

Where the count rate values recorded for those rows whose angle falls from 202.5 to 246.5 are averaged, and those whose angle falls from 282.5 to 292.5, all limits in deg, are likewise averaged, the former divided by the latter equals 0.85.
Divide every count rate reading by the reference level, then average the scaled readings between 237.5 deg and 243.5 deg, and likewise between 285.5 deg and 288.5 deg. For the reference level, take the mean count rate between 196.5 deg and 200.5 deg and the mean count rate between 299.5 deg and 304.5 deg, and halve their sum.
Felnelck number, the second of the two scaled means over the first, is 1.06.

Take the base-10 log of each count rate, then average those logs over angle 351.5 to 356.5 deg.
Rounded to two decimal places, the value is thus 1.58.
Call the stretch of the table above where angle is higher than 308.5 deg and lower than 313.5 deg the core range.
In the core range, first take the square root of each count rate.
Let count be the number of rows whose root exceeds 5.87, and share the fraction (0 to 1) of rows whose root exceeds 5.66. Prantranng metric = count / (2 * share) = 2.5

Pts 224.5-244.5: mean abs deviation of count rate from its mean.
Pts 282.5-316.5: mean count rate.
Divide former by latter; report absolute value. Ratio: 0.0273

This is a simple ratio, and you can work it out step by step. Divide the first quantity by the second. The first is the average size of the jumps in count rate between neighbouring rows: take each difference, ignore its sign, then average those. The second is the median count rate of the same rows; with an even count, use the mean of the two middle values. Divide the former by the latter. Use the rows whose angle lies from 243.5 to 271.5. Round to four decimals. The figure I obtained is 0.0186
